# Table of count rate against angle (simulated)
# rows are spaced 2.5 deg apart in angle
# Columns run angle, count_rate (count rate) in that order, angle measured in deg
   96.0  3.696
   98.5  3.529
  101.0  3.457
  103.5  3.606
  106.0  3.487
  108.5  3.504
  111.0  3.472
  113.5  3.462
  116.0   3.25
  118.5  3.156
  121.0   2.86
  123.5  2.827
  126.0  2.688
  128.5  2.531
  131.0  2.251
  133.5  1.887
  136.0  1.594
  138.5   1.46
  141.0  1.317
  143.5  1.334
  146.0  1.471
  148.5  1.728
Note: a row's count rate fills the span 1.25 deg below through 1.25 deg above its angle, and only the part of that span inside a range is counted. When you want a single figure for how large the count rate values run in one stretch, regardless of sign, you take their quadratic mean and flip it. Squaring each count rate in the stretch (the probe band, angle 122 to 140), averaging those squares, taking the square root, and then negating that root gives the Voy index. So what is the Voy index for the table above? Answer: -2.2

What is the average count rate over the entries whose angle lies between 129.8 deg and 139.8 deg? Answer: 1.8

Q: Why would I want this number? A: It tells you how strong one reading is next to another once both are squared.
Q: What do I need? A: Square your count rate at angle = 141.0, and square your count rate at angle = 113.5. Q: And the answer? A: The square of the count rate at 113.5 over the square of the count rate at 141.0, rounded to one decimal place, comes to 6.9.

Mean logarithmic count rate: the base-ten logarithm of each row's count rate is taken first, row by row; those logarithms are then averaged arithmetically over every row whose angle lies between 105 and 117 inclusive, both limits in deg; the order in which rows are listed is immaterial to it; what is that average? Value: 0.54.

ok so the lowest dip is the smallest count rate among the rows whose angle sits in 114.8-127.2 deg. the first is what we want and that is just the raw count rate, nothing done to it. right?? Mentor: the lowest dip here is 2.688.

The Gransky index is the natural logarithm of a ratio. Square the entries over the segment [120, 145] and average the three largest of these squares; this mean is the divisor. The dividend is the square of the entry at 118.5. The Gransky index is 0.2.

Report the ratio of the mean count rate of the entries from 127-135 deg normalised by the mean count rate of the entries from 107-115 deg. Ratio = 0.64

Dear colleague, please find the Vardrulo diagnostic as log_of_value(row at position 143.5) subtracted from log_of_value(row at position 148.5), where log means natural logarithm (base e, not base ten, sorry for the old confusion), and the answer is 0.3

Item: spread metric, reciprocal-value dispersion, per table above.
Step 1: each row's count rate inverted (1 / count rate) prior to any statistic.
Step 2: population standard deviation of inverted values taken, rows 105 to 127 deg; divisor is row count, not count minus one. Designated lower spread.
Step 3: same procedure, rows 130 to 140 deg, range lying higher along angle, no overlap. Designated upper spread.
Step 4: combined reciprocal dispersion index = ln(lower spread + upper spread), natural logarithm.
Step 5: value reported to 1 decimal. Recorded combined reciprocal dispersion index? -2.1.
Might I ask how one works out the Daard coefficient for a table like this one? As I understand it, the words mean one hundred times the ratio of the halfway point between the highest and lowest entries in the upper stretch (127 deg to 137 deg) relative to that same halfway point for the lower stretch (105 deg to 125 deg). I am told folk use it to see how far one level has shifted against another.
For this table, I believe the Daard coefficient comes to 65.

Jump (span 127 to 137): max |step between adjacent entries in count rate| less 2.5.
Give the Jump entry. -2.14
